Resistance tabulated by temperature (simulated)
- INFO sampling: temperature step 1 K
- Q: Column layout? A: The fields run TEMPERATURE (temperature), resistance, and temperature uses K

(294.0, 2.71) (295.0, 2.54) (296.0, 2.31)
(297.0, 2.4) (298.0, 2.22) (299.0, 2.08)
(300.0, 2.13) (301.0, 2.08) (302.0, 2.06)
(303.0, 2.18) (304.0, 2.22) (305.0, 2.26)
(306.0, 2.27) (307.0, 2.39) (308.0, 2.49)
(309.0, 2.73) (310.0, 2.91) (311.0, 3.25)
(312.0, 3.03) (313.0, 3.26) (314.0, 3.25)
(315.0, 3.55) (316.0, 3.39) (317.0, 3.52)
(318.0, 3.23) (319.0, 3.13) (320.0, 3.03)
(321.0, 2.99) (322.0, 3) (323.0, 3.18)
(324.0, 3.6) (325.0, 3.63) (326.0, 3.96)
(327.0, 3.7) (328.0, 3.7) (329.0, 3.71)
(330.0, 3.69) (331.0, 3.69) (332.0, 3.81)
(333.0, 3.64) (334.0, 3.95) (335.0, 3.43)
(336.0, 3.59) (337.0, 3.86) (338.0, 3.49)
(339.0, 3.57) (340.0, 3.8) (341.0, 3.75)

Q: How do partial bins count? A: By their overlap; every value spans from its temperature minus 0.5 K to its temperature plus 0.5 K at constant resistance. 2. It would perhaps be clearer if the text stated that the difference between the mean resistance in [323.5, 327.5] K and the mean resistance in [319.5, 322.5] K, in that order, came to 0.72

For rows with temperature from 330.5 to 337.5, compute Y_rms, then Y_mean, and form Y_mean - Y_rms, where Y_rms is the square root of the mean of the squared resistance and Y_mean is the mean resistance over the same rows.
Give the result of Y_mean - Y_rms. -0.0036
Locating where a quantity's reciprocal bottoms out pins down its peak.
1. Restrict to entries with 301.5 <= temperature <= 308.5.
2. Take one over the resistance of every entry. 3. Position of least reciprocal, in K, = 308.0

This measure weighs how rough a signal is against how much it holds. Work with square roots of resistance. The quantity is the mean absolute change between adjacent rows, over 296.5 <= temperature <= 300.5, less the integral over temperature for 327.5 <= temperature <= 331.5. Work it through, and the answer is -7.65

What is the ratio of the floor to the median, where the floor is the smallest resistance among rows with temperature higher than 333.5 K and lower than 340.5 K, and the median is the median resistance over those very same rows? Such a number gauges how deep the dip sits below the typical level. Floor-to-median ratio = 0.955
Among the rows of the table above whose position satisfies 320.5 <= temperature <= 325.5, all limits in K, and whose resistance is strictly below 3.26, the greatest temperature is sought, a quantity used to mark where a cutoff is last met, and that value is 323.0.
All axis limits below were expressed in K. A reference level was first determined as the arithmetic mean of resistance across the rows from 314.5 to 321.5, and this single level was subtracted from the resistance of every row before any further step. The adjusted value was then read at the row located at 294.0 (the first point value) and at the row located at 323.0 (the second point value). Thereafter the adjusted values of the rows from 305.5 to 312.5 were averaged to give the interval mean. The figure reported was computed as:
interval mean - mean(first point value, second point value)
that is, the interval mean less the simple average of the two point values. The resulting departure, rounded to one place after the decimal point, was -0.2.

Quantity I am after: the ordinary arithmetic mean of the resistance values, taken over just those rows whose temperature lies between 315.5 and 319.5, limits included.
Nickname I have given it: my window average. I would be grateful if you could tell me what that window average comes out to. 3.3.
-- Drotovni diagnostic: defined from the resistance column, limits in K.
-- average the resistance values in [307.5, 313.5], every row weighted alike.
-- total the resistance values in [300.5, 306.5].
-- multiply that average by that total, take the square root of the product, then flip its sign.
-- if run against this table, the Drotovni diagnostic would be -6.20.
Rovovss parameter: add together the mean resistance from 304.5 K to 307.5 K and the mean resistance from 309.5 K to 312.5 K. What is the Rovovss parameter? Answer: 5.4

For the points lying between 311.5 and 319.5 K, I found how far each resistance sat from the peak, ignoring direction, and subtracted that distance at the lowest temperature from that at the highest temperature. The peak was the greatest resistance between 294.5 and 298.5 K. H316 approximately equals 0.10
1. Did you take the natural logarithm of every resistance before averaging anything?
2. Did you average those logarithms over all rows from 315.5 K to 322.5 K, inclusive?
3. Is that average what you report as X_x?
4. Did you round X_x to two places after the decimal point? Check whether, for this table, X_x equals 1.16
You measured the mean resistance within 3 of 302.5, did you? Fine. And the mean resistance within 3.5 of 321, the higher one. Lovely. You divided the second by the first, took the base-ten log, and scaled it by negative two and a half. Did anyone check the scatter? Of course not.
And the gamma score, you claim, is -0.4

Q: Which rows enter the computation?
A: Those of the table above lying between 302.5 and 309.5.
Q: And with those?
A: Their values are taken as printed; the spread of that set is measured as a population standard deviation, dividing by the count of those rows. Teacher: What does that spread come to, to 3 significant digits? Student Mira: 0.179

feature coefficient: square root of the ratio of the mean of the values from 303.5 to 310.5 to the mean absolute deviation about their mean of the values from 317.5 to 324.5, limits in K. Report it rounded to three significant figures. 4.10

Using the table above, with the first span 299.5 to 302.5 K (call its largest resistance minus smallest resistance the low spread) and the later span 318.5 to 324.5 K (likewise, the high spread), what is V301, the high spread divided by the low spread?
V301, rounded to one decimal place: 8.7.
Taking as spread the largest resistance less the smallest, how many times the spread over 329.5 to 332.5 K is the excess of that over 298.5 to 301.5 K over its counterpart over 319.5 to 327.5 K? -8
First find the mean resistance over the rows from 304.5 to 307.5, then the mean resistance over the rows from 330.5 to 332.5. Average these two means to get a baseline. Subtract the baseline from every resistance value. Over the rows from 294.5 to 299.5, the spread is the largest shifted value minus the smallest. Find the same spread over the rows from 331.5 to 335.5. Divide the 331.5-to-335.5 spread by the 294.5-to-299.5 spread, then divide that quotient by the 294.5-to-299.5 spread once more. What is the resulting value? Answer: 2.5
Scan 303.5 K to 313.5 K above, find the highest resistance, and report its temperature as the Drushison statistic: 313.0 K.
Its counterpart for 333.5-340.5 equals 334.0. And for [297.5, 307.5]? 307.0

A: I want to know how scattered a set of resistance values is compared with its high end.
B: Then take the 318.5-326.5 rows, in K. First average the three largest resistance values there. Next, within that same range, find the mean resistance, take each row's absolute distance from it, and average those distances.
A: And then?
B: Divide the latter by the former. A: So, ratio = 0.083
